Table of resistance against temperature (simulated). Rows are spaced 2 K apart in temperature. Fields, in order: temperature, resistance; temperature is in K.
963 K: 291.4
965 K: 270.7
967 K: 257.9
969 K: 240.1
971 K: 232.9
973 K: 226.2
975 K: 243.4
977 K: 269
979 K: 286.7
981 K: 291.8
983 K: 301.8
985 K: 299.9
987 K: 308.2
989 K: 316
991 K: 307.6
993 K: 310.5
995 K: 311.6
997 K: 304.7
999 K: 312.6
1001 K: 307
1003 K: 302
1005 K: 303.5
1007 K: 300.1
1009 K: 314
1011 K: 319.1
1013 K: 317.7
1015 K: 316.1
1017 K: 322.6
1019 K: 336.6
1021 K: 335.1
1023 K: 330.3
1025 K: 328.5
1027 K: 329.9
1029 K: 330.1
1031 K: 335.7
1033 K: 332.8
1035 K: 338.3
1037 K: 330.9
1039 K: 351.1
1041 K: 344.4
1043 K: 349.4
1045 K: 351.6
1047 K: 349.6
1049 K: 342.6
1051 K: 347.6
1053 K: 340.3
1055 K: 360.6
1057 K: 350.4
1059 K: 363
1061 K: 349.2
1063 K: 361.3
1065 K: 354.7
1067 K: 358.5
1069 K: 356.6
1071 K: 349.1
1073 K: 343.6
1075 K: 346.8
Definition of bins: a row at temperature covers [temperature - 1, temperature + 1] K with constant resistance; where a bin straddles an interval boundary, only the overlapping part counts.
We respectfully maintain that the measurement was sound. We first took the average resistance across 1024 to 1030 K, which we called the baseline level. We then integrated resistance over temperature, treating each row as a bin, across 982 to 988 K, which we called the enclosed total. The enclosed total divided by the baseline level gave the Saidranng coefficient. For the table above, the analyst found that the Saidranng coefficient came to 5.5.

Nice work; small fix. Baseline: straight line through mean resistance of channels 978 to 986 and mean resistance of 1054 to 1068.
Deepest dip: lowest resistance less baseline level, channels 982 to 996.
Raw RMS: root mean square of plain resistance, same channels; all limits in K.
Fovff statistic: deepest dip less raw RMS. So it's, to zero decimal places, -305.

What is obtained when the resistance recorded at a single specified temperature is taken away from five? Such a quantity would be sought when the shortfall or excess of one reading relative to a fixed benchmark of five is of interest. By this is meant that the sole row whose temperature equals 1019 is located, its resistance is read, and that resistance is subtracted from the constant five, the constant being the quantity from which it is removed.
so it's -332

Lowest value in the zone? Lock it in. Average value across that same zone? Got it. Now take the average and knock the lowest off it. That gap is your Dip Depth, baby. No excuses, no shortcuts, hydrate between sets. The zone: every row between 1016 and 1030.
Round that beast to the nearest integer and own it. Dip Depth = 8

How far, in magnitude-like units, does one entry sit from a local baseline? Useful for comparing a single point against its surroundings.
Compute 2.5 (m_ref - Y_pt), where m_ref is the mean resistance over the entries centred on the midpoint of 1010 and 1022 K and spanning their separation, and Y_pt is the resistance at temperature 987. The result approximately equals 41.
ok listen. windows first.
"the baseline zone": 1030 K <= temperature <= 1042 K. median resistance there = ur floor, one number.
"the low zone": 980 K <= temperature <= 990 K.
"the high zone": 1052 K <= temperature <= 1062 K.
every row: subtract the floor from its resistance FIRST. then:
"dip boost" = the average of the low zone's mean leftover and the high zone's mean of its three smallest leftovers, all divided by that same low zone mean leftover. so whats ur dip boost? 0.36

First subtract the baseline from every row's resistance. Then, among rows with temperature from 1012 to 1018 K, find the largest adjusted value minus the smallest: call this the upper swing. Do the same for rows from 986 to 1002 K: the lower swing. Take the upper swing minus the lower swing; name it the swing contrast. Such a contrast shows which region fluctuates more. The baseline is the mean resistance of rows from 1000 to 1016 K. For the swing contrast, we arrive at -5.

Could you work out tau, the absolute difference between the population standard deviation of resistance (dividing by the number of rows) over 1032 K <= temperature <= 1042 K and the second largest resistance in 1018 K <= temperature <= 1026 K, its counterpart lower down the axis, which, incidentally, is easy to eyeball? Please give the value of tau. 328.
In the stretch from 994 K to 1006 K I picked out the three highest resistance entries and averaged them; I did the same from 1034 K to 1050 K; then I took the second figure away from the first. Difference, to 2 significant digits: -40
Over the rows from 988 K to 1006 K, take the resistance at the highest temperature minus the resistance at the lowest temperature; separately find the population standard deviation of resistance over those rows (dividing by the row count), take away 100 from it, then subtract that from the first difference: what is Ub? 83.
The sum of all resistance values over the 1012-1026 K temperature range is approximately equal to 2287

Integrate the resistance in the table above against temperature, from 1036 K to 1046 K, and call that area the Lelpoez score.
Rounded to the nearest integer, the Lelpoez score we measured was 3455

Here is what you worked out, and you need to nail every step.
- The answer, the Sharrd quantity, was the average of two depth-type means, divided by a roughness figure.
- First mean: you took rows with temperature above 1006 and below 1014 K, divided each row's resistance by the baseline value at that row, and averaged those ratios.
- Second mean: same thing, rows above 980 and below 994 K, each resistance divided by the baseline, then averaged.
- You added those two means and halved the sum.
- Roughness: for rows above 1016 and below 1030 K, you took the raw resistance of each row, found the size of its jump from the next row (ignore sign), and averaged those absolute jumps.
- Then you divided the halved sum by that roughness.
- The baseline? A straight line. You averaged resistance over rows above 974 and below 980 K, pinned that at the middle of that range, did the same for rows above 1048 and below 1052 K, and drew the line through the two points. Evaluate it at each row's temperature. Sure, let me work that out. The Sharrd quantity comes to 0.27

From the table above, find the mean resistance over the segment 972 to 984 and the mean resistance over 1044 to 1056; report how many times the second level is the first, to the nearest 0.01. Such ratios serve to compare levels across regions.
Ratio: 1.29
